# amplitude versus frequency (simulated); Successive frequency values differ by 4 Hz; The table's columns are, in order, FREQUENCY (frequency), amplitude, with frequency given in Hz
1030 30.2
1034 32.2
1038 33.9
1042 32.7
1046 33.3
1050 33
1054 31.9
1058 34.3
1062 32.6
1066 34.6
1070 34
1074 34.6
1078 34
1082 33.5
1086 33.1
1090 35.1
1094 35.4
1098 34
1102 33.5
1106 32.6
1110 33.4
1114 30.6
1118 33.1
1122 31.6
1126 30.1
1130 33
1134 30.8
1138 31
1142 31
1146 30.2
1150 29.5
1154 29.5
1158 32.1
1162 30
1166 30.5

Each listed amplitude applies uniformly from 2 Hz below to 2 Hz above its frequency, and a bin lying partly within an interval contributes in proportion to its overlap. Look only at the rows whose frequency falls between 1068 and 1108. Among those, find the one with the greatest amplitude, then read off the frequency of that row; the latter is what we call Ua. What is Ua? 1094 Hz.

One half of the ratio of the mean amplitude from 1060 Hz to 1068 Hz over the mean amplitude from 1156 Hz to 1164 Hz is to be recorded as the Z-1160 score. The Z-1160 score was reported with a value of 0.54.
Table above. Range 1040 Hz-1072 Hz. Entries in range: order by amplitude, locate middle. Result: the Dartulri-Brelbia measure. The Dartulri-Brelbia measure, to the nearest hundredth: 33.15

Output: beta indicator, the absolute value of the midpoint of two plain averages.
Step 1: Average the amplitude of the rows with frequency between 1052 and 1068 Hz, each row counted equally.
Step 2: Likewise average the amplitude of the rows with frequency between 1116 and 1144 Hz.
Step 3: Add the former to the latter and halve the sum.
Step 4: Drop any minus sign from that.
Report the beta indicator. 32.4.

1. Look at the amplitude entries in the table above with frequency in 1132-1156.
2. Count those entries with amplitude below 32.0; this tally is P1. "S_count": 6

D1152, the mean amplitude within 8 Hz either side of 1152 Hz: 30.3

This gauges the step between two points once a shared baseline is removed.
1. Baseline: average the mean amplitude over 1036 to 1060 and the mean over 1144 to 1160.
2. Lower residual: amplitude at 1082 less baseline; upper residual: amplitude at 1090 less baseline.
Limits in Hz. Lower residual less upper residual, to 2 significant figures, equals -1.6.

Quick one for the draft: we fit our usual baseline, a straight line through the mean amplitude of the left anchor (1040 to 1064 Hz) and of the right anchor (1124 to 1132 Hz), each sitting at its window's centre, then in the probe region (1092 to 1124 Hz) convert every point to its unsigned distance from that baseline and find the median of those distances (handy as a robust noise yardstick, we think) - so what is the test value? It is 1.41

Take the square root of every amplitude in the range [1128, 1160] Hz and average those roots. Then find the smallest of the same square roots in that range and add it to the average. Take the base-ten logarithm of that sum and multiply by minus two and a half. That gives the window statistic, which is -2.60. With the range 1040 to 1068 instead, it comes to -2.64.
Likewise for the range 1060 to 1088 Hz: -2.65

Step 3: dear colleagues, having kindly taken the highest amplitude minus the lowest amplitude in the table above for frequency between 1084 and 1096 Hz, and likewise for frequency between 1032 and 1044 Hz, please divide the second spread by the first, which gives 0.74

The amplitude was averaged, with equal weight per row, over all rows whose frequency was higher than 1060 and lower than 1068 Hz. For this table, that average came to 33.6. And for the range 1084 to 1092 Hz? 34.1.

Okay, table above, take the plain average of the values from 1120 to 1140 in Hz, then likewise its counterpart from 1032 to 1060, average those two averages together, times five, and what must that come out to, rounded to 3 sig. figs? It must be 161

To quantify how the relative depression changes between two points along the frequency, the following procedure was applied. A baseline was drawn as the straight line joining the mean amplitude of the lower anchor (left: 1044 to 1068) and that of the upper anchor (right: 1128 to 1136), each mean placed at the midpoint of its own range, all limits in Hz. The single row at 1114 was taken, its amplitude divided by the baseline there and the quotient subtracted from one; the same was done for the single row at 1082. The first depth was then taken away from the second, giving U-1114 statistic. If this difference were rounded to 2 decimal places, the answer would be -0.07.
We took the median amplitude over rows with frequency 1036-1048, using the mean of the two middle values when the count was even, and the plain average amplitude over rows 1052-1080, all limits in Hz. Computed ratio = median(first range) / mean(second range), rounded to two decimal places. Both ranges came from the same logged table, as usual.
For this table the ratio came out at 0.99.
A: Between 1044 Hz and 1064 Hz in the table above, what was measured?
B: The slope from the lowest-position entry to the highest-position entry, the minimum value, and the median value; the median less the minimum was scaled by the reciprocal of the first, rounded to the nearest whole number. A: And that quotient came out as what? -25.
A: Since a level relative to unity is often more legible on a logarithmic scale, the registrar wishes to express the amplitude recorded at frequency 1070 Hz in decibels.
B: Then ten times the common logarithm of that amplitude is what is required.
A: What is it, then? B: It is 15.3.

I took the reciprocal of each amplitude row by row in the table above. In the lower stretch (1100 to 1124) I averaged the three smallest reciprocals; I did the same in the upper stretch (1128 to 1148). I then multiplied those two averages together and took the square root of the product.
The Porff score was 0.0308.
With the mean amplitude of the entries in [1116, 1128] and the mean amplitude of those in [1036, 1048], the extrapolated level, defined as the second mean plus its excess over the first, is 35.0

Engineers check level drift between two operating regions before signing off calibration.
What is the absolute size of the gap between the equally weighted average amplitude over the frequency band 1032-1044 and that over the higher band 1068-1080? 1.3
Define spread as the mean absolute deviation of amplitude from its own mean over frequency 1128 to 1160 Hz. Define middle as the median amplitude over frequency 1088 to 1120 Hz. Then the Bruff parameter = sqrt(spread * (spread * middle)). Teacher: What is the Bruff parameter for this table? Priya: 5.1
